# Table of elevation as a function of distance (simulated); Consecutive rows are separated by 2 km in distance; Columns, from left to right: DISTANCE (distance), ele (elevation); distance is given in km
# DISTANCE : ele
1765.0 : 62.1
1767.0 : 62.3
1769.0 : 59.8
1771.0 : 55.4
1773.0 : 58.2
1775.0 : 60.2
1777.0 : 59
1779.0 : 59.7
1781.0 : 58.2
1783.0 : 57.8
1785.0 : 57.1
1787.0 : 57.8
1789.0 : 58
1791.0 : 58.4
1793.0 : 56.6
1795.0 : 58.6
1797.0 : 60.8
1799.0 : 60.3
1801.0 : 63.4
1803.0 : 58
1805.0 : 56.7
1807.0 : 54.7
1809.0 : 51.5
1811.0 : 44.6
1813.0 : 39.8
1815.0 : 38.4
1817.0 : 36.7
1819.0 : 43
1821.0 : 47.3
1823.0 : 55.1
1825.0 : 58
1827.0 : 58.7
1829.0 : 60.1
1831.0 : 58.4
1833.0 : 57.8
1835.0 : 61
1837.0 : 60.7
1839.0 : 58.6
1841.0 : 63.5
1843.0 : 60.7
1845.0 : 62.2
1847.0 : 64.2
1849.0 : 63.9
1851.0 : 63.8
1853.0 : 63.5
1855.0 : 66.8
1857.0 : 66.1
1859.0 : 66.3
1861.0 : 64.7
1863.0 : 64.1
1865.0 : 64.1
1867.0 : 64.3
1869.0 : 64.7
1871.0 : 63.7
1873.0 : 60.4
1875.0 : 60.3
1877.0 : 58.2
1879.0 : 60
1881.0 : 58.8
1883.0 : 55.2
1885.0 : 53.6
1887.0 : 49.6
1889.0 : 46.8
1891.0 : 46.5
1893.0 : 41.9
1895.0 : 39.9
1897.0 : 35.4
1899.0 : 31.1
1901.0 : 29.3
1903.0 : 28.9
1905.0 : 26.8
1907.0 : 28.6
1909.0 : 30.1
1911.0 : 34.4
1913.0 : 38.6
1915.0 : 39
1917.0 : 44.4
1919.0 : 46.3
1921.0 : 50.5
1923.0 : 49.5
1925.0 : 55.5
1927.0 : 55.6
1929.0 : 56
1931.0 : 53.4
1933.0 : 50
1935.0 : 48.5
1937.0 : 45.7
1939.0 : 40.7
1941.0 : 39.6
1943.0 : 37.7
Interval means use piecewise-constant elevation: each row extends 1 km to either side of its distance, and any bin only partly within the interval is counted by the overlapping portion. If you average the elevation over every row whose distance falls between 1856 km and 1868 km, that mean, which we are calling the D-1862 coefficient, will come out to 64.9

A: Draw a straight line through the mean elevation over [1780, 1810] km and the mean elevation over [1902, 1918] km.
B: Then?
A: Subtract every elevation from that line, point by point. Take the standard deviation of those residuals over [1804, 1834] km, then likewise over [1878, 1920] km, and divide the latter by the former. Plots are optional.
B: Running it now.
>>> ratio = 1.0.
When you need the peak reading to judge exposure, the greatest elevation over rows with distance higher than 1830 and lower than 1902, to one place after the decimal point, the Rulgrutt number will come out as 66.8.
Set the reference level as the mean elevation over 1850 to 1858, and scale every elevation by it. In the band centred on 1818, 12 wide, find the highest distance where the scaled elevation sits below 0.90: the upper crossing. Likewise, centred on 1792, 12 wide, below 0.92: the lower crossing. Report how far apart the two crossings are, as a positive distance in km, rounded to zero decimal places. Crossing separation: 28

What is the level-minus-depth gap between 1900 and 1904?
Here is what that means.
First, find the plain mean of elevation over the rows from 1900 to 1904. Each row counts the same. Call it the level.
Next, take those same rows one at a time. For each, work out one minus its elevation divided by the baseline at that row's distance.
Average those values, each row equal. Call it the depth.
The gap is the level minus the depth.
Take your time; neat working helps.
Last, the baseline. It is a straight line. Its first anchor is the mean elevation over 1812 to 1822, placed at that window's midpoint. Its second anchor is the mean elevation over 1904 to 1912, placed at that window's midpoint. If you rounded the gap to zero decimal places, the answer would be 29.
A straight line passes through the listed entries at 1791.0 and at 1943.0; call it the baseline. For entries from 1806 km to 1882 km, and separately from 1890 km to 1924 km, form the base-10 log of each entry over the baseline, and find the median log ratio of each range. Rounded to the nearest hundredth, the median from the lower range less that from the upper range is 0.13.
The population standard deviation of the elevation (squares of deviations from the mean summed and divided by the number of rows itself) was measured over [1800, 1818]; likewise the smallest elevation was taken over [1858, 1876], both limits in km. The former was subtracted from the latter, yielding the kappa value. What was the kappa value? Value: 51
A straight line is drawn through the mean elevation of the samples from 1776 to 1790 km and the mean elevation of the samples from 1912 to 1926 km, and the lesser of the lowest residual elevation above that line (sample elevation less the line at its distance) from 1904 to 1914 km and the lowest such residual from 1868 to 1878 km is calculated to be -21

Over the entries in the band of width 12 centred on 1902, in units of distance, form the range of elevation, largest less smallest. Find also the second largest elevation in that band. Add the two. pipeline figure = 40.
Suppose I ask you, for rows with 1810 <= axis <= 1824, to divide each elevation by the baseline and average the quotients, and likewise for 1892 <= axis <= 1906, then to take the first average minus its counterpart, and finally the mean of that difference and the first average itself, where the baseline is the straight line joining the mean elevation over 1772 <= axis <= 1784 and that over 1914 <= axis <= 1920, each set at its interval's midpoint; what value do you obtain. 0.43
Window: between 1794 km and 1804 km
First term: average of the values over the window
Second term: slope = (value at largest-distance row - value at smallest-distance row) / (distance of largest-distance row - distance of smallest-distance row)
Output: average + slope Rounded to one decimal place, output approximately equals 60.1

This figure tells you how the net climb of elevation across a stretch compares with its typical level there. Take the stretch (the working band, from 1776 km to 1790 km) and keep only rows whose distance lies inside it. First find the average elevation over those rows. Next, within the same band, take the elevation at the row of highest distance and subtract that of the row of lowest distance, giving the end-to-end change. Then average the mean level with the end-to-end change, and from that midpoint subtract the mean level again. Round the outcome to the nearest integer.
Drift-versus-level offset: -30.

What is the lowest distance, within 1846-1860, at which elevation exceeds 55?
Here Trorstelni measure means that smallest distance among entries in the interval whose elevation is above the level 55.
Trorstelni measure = 1847.0 km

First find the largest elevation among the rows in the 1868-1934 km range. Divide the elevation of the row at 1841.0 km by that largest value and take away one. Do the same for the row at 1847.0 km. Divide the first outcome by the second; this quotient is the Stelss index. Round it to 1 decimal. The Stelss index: 2.4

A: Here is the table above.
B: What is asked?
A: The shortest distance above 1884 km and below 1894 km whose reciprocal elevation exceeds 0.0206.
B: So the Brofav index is 1889.0 km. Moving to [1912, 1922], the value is 1913.0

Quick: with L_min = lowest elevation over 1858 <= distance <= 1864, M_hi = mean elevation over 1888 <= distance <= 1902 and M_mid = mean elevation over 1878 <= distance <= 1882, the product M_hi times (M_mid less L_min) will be -182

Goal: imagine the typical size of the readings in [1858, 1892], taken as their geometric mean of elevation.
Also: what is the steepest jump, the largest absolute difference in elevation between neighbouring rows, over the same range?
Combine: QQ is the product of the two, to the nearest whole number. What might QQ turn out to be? 234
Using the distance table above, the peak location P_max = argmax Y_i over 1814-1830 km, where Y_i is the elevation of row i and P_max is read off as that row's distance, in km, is 1829.0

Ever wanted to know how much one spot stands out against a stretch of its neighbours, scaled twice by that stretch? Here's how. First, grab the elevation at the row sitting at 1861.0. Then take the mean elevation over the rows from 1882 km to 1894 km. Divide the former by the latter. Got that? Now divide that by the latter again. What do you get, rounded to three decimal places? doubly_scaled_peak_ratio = 0.027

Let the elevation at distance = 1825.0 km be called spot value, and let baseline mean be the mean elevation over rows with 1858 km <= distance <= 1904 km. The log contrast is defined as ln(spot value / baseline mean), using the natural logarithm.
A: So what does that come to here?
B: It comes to 0.1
